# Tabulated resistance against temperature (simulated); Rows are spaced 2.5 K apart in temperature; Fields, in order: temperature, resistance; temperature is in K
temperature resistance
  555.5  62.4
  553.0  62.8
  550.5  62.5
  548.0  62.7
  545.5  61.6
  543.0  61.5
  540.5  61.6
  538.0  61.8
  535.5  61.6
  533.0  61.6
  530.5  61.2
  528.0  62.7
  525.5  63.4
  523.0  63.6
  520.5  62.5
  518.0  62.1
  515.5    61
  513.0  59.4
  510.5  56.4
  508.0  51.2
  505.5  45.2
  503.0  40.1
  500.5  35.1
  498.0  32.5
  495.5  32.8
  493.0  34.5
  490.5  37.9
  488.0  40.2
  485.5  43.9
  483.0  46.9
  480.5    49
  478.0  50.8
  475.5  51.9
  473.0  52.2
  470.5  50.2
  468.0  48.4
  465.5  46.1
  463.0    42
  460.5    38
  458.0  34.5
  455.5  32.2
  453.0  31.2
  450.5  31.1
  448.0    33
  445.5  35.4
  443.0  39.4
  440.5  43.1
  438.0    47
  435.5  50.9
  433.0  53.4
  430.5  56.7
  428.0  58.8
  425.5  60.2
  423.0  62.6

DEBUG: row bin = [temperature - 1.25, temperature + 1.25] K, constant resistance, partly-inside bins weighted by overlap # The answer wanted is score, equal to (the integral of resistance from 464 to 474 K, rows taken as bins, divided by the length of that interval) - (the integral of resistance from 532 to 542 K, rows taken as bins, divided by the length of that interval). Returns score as -13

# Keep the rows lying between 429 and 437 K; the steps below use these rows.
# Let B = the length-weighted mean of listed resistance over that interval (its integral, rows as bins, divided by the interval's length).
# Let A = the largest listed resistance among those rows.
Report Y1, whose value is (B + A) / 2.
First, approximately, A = 56.7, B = 54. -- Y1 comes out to 55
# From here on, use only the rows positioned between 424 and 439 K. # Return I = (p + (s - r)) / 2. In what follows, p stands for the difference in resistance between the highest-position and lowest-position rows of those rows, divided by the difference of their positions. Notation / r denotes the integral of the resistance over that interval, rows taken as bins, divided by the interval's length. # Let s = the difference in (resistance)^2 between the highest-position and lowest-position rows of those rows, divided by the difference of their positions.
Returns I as -85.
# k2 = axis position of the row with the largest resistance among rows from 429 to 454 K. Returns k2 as 430.5 K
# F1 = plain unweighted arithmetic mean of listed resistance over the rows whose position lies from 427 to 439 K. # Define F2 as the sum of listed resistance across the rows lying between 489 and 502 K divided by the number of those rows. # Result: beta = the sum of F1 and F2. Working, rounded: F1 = 53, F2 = 35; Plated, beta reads 88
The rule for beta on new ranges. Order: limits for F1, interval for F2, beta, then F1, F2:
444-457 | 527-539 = 94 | 33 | 62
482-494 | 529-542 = 102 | 41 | 62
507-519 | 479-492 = 102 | 58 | 44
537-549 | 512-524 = 124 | 62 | 62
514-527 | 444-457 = 95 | 63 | 33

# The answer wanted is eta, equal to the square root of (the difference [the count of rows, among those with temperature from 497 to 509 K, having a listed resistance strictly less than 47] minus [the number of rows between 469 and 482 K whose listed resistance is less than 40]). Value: 2.00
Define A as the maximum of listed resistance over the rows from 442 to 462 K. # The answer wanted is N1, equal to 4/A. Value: 0.102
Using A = 39.4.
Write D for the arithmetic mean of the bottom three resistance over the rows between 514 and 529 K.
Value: 62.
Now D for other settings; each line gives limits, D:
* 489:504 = 33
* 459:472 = 42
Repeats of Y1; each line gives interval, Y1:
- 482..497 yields 43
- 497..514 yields 53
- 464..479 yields 51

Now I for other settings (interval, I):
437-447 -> -85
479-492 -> -71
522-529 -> -43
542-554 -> -23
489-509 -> 15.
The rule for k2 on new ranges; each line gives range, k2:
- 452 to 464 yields 463.0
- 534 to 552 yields 548.0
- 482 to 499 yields 483.0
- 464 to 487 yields 473.0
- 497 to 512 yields 510.5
